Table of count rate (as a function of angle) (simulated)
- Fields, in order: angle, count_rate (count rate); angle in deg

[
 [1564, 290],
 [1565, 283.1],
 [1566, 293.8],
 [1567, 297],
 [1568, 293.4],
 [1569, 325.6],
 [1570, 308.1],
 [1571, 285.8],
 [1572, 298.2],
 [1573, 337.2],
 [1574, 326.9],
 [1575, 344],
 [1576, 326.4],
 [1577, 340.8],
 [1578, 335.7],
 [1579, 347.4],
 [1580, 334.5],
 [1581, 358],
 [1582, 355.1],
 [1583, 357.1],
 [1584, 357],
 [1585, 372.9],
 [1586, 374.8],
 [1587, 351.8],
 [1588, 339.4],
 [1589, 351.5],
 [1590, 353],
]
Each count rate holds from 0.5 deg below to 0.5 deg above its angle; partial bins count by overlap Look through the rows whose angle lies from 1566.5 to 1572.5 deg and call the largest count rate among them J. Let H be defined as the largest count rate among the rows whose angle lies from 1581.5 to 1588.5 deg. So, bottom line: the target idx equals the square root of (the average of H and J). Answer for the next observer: 18.7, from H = 374.8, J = 325.6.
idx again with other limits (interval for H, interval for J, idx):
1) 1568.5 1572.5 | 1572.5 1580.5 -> 18.3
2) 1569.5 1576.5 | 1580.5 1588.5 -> 19.0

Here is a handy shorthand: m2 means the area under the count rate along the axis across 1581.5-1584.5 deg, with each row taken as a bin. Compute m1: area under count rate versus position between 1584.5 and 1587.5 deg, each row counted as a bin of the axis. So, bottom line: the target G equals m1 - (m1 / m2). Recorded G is 1098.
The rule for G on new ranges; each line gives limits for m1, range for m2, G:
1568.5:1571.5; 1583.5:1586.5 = 919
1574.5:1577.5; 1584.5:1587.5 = 1010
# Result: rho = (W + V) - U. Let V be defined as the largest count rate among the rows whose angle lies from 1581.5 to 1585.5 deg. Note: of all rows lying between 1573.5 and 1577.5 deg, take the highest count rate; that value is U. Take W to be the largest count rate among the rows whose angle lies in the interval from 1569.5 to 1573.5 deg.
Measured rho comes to 366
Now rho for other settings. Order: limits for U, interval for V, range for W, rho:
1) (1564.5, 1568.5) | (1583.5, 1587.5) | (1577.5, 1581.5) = 436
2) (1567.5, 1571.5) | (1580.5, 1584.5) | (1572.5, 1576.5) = 376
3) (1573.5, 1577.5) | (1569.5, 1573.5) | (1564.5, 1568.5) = 290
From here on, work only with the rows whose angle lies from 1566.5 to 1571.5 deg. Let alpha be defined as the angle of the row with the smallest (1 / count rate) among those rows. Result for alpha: 1569 deg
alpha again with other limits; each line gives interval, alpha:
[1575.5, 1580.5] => 1579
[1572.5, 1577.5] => 1575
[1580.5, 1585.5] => 1585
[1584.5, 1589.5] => 1586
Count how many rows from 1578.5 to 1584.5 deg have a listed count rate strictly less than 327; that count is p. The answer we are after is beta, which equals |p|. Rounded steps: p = 0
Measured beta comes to 0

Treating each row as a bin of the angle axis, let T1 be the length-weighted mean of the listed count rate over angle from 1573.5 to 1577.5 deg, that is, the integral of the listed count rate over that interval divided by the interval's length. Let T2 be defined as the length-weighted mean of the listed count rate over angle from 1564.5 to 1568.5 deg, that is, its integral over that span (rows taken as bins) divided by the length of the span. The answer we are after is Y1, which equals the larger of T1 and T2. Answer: 335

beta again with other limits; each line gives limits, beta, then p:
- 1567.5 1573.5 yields 5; 5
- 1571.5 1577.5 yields 3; 3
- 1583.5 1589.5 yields 0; 0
